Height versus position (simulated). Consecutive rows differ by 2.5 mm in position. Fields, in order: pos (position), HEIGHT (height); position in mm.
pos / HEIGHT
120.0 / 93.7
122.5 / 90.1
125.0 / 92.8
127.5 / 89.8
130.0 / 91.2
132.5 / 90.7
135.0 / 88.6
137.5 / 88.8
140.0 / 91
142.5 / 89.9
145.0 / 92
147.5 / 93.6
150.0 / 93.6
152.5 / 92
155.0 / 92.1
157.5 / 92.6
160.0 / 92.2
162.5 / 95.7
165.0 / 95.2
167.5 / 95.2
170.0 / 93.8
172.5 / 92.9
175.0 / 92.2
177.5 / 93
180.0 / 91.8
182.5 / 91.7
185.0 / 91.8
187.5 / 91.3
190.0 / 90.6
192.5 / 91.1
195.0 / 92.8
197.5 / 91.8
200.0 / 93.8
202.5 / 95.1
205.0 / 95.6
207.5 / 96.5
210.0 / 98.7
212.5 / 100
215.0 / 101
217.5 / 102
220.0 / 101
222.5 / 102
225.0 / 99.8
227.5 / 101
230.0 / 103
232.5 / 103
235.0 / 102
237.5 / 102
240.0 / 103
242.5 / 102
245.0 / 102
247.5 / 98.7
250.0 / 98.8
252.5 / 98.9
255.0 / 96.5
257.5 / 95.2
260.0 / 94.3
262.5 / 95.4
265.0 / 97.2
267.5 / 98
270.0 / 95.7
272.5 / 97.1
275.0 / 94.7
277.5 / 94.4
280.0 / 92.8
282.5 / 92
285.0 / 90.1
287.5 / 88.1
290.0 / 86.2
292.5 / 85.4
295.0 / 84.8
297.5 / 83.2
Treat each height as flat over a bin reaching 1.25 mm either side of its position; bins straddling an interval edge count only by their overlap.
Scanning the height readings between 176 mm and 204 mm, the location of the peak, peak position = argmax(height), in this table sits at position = 202.5 mm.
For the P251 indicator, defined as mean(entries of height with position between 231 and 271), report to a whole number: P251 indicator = 99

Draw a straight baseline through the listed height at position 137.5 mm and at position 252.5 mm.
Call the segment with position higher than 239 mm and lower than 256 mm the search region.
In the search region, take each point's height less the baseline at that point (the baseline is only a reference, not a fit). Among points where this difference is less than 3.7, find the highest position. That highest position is 255.0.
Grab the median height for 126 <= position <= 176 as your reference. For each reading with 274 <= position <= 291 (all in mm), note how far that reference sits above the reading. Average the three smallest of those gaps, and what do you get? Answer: -1.8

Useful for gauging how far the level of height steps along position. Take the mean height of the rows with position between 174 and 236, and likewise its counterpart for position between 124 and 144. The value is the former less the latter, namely 6.2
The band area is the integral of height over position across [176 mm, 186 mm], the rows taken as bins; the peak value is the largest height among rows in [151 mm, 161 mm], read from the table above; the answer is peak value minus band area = -828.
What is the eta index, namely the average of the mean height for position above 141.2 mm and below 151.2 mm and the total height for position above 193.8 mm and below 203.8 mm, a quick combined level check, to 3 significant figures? 233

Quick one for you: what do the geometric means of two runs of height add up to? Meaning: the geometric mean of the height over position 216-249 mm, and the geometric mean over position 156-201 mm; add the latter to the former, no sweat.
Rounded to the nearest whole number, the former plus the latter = 194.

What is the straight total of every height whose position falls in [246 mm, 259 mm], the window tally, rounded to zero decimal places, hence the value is 488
